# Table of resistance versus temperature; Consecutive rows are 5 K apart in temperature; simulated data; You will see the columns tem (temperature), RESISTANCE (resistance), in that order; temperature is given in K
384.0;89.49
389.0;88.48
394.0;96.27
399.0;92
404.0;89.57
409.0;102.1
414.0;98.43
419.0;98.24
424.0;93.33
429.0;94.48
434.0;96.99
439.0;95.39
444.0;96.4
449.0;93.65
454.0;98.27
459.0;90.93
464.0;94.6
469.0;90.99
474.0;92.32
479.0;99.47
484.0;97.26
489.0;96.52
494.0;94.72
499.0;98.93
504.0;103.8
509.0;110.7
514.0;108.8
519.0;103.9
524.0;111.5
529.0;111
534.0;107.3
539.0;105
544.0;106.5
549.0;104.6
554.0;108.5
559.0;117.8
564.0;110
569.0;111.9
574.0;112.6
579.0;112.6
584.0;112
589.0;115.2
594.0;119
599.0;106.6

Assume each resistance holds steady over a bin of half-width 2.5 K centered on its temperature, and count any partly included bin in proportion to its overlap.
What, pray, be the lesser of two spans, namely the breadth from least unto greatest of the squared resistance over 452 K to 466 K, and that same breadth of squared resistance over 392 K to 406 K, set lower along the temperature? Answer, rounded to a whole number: 1245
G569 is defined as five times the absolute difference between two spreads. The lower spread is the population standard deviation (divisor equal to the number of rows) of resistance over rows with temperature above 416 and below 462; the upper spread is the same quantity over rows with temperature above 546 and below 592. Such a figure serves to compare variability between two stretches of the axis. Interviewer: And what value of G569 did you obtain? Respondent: 6.3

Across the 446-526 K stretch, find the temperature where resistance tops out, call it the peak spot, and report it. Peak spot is 524.0 K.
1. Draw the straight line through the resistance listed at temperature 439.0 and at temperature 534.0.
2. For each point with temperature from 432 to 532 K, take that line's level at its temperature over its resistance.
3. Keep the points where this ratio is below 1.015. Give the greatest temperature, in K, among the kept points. 529.0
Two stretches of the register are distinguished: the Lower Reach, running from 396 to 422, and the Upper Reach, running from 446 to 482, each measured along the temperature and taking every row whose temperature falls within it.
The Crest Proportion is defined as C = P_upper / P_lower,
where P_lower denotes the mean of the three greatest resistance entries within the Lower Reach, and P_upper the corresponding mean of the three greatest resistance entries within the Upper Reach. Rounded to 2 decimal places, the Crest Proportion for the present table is 0.98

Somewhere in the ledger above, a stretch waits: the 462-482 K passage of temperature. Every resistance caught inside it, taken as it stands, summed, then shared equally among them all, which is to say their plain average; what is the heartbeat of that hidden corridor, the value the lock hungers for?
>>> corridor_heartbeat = 94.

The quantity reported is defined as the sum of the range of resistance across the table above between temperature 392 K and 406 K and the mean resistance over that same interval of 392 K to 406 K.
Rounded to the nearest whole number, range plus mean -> 99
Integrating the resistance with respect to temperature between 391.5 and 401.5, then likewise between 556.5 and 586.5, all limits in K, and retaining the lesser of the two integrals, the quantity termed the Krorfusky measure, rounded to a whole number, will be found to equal 941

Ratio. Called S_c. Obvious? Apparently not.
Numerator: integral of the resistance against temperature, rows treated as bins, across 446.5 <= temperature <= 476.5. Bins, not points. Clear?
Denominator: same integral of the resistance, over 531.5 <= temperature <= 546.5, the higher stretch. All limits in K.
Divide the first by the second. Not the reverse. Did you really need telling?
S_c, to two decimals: 1.76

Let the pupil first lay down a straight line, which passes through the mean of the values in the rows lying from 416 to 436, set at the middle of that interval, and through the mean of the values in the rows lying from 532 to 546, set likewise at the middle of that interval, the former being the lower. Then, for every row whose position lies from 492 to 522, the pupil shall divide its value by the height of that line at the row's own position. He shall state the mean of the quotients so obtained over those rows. 1.00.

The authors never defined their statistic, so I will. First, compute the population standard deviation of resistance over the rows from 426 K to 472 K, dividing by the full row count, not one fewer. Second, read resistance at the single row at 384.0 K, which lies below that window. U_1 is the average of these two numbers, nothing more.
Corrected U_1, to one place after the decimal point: 45.9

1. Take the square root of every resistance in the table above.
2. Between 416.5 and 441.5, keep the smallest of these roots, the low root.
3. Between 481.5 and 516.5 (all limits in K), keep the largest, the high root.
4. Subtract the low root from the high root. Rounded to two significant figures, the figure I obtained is 0.86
